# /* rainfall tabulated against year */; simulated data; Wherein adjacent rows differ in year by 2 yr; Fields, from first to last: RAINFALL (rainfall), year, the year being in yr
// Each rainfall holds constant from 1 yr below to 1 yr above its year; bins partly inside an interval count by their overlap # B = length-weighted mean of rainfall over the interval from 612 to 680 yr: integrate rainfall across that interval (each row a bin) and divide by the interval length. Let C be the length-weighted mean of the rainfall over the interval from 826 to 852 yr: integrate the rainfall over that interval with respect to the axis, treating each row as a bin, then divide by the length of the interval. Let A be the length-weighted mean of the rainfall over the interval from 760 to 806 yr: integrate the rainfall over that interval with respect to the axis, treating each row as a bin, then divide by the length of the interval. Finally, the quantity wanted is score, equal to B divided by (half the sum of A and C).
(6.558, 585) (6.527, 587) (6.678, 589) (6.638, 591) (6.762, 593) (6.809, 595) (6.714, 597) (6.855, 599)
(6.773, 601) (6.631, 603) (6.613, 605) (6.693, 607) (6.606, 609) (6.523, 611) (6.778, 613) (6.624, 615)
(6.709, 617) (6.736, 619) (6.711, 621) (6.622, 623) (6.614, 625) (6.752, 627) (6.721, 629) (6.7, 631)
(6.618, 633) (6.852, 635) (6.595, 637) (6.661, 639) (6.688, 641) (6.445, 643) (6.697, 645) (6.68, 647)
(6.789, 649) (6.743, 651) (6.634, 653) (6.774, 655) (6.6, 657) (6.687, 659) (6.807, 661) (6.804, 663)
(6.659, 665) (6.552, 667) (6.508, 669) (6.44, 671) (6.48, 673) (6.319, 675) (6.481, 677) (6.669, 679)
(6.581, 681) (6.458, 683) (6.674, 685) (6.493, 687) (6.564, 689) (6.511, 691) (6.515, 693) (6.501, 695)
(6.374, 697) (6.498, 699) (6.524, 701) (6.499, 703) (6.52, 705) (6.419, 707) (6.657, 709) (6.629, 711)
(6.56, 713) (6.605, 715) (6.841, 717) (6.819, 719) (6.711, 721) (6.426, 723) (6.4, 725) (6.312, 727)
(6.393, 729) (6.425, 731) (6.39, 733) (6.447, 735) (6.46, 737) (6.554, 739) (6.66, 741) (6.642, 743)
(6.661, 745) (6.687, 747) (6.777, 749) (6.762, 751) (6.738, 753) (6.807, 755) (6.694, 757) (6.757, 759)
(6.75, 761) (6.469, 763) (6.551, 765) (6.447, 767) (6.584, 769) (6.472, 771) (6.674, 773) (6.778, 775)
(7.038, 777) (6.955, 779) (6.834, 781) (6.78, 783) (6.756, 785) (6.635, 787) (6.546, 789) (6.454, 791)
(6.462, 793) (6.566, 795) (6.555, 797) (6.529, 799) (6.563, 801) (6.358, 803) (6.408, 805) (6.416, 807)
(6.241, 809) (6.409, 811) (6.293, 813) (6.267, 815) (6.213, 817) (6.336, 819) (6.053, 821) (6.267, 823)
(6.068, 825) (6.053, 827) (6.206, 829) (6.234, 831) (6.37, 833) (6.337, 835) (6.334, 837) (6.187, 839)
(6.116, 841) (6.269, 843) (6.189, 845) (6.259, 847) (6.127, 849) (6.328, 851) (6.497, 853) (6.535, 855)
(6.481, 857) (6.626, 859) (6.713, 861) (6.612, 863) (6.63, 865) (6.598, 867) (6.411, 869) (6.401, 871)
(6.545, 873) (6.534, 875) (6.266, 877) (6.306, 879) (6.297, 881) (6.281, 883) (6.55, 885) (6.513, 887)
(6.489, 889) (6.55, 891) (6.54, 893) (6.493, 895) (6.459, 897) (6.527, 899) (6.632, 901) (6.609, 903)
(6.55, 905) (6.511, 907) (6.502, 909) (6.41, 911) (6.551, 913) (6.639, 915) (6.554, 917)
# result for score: 1.04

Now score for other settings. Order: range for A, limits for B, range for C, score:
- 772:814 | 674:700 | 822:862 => 1.01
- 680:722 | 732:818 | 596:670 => 0.99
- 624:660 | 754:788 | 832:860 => 1.03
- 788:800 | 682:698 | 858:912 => 1.00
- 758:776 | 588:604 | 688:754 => 1.02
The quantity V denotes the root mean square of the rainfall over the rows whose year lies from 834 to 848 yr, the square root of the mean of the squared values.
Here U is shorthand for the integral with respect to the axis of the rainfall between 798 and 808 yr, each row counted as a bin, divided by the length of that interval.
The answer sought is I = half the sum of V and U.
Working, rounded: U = 6.45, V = 6.24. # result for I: 6.3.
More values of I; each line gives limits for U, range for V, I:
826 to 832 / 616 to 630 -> 6.4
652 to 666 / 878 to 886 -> 6.5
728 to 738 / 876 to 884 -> 6.4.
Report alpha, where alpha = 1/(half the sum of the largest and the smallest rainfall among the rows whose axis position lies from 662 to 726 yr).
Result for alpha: 0.152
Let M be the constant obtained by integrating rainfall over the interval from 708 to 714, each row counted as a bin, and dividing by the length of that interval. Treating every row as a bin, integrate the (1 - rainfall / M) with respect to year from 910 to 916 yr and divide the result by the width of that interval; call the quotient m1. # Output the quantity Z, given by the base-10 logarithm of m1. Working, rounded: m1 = 0.0124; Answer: -1.91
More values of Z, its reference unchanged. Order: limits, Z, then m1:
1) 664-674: -1.88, 0.0132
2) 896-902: -1.94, 0.0115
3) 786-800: -1.92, 0.0121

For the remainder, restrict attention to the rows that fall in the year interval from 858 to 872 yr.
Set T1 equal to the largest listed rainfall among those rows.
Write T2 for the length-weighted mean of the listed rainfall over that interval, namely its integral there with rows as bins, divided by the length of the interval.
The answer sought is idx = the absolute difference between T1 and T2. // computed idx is 0.143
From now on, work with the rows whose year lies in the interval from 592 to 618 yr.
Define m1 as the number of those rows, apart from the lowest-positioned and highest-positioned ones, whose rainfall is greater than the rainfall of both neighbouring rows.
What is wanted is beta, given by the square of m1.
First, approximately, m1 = 4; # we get 16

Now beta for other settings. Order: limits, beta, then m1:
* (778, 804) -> 4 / 2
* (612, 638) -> 9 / 3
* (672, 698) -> 16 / 4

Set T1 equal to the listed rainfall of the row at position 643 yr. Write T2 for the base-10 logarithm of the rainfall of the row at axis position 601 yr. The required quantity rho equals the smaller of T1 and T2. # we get 0.831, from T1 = 6.445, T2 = 0.831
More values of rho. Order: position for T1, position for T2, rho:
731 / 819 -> 0.802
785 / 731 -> 0.808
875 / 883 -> 0.798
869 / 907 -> 0.814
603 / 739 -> 0.817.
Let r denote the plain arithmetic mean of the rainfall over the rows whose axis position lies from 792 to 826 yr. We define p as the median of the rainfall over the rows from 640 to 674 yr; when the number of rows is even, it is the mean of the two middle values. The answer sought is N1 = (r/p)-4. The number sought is -3.05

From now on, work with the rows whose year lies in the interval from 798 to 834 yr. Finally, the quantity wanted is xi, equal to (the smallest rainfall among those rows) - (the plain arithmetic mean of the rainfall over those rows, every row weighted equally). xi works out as -0.241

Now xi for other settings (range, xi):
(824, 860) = -0.237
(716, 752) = -0.264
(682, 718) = -0.173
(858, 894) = -0.226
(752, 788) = -0.260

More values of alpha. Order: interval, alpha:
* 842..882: 0.156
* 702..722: 0.151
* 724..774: 0.152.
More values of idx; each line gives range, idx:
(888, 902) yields 0.105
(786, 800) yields 0.100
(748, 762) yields 0.052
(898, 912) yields 0.098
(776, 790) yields 0.246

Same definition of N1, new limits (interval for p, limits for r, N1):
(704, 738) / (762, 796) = -2.97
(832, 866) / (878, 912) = -2.98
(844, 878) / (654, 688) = -2.99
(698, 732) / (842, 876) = -3.01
